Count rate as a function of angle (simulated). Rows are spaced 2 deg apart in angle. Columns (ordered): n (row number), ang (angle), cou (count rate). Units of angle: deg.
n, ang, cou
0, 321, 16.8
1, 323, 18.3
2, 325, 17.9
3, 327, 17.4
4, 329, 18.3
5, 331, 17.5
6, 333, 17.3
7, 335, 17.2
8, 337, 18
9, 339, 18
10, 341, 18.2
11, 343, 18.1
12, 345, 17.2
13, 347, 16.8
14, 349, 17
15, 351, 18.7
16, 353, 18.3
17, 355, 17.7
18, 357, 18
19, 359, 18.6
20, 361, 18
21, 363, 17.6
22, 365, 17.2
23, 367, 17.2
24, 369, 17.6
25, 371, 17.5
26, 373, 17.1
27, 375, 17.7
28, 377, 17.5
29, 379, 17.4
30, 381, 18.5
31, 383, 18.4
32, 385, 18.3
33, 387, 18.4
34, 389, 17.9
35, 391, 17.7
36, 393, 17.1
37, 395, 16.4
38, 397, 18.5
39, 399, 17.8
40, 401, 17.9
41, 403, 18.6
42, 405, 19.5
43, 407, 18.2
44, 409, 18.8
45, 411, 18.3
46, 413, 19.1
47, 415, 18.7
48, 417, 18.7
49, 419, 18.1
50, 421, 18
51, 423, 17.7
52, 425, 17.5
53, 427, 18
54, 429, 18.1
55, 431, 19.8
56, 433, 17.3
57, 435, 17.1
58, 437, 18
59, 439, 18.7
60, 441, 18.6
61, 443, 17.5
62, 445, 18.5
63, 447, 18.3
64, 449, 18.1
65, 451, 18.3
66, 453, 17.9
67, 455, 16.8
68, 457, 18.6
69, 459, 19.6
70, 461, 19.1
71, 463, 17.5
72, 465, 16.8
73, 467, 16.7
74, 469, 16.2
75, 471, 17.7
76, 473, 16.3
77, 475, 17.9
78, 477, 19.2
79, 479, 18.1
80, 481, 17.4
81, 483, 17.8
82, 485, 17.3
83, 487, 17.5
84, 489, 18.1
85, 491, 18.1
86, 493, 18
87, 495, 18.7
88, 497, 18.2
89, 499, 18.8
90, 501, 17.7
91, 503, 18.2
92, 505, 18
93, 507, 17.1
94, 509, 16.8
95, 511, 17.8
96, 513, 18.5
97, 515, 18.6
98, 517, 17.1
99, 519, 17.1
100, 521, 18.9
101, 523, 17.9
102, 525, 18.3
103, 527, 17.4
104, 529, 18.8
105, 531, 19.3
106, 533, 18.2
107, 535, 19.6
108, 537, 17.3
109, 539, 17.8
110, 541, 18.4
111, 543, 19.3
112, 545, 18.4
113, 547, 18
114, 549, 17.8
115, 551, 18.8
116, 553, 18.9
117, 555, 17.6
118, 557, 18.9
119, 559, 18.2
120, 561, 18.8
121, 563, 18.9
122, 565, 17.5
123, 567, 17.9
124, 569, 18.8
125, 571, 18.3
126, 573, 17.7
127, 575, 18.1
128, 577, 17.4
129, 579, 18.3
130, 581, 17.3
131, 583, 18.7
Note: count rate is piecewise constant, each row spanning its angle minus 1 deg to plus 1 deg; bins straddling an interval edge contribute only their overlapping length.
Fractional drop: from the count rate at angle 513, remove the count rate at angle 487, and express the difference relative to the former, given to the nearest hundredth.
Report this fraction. 0.05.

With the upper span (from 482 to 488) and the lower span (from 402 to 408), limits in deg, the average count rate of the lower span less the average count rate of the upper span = 1.2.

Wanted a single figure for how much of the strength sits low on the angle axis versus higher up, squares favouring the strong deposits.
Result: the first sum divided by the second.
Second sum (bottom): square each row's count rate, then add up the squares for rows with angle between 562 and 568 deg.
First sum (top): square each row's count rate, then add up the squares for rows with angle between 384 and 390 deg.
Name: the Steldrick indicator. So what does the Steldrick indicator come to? 1.01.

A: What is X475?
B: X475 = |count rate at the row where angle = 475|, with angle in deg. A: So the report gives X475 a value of 17.9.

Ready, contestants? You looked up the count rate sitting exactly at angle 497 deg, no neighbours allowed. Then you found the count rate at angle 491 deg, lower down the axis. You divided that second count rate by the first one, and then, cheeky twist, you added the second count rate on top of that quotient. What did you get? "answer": 19.1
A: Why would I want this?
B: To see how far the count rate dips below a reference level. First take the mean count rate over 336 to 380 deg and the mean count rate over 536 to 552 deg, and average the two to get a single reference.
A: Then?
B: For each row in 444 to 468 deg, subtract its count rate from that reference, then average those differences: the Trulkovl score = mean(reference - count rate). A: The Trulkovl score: -0.1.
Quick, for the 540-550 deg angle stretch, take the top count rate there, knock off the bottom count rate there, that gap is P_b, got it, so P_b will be 1.5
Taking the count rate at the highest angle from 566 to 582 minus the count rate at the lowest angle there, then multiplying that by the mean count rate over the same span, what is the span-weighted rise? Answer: -11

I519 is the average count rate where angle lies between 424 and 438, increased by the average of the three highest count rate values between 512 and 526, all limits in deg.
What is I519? 36.6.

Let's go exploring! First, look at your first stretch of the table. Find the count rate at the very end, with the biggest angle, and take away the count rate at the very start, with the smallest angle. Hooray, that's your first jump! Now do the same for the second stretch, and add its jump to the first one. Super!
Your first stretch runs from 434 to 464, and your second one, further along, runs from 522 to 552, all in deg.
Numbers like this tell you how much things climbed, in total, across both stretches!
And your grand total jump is 1.3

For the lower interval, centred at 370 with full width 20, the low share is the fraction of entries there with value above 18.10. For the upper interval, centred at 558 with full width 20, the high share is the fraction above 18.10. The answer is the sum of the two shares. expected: 0.60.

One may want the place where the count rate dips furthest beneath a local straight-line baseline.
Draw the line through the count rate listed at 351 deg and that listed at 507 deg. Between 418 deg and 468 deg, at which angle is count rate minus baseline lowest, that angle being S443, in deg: 455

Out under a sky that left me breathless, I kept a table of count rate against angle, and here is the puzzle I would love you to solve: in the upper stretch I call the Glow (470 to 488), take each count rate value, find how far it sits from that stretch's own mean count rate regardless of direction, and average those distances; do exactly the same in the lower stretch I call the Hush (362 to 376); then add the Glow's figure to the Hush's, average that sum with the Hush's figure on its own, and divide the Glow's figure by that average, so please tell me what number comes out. 1.1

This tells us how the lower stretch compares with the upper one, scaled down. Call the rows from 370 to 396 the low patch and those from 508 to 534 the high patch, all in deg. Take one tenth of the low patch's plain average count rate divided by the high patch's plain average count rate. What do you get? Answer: 0.098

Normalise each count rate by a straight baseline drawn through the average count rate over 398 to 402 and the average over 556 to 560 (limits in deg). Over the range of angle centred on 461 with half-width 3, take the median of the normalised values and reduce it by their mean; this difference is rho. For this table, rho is 0.020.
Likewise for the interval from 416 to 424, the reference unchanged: -0.004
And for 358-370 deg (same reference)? -0.006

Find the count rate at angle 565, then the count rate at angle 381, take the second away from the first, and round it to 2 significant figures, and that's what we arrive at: -1.0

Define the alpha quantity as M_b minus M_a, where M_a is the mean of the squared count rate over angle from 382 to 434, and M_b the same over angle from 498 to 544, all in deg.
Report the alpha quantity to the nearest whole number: -2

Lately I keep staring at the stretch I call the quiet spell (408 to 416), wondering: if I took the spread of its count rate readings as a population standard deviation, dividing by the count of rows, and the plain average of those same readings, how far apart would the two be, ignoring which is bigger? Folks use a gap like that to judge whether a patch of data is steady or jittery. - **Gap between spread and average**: 18.44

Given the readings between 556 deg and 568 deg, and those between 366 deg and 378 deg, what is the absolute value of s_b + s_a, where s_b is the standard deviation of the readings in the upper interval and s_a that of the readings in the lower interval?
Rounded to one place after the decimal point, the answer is 0.8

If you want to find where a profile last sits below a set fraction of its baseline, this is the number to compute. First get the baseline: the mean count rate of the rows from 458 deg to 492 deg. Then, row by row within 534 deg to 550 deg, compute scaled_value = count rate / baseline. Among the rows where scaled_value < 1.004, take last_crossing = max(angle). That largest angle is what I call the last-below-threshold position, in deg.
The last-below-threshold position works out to 537 deg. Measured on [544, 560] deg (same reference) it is 555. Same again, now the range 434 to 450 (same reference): 443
